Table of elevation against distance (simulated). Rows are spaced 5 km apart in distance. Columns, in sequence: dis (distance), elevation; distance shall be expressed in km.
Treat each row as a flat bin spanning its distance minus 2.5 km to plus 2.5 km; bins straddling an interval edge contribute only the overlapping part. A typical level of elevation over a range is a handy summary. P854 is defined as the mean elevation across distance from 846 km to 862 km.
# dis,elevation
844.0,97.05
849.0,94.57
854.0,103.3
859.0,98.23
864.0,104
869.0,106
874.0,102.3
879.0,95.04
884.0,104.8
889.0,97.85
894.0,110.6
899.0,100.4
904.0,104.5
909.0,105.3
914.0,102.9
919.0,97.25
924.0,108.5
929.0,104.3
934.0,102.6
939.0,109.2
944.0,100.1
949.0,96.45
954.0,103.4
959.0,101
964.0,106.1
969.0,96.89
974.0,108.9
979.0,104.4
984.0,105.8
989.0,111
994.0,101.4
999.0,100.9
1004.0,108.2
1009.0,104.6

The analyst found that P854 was 99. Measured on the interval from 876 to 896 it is 102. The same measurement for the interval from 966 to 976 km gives 103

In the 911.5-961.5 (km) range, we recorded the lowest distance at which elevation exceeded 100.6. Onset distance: 914.0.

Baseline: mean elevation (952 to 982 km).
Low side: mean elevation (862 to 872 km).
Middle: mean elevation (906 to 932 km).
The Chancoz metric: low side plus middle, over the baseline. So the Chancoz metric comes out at 2.02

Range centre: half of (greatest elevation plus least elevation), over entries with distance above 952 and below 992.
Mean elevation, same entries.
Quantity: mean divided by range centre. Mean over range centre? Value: 1.007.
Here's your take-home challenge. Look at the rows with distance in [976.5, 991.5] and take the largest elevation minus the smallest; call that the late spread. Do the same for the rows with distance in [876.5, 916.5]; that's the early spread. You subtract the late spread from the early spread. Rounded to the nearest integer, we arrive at 9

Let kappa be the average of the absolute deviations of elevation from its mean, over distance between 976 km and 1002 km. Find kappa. 3.0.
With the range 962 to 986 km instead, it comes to 3.0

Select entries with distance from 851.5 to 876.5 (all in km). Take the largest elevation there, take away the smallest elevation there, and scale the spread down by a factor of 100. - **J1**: 0.078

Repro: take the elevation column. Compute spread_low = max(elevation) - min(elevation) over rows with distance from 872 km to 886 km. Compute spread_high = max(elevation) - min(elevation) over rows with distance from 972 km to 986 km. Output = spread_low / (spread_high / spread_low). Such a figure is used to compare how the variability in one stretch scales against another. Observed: 21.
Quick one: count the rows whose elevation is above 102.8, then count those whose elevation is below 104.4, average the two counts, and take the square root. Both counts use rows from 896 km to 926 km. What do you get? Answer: 1.87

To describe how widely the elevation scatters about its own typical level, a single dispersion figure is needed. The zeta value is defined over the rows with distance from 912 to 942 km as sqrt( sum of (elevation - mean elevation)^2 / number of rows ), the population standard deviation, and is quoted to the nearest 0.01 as 4.00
